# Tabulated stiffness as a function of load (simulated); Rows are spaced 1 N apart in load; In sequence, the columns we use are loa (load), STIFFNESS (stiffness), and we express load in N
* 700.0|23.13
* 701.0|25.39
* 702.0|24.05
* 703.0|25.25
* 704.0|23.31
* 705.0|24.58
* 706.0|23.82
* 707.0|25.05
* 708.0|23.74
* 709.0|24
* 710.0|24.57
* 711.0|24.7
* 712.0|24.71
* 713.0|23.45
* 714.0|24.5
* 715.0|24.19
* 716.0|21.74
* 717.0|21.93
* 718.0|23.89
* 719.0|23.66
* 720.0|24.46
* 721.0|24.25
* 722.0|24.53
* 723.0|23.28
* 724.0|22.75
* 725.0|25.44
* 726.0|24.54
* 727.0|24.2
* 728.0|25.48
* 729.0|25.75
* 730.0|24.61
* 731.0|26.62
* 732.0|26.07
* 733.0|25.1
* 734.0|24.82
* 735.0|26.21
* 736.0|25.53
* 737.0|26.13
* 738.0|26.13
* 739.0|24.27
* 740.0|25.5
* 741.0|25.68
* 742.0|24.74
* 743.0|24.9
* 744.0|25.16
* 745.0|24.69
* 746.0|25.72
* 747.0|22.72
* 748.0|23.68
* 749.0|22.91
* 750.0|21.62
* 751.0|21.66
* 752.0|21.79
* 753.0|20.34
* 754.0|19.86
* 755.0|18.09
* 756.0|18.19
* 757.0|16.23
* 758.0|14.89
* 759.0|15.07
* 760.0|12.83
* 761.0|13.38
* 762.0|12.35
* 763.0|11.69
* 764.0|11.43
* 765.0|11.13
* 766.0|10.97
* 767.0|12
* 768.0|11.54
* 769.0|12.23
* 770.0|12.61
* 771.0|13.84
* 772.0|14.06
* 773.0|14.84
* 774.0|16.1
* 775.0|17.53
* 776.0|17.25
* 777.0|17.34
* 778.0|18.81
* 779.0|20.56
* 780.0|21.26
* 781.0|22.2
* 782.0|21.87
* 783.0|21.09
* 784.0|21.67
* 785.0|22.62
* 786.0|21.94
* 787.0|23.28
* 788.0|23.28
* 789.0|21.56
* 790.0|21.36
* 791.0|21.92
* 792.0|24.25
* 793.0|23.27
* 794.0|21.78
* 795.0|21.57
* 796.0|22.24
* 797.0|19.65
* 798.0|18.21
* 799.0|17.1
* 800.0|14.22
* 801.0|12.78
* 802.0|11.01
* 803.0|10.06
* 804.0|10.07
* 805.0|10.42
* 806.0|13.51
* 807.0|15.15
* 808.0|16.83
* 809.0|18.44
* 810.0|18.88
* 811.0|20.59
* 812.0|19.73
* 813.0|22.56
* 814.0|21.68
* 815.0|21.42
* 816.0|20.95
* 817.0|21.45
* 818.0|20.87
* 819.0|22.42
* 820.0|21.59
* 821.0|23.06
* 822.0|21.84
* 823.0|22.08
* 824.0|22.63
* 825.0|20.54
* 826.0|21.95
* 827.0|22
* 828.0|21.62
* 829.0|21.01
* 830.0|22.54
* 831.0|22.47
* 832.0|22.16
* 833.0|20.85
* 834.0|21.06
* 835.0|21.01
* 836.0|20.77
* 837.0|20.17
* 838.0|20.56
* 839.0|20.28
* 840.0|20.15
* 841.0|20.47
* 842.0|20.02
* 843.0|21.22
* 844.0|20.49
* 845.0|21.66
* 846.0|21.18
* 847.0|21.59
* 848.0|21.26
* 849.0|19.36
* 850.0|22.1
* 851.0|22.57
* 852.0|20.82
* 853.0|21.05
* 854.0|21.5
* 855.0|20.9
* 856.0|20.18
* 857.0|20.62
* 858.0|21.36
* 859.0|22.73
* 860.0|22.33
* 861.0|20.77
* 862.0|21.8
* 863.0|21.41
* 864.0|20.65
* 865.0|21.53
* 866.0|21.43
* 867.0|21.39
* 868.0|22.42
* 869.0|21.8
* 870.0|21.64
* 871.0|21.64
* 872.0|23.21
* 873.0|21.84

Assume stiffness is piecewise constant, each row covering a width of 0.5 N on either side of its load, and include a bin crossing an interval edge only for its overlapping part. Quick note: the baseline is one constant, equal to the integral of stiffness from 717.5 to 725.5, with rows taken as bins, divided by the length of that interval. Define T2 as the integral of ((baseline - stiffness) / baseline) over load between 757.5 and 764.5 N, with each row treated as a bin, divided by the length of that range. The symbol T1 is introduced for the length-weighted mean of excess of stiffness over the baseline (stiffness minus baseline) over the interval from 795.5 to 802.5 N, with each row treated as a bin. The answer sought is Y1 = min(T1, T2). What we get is -7.6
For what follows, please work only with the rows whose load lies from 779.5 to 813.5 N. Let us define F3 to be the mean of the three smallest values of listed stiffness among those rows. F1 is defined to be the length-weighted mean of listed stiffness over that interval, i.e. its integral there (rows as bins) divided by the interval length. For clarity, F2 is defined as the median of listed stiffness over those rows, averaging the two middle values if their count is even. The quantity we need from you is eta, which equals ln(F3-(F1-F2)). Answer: 2.51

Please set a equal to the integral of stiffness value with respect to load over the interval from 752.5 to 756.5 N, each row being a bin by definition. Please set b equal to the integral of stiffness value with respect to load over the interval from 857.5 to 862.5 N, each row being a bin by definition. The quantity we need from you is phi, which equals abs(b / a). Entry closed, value 1.4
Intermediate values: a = 76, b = 109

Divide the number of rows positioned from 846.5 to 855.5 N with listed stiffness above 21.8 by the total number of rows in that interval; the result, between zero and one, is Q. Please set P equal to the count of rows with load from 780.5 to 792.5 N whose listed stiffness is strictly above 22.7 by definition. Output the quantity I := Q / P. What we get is 0.07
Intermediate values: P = 3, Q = 0.2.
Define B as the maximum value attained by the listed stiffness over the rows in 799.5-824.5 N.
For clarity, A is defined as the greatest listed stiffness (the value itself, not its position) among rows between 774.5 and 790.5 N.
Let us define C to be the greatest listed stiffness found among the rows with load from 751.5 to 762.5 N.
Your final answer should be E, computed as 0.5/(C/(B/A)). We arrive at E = 0.0227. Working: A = 23.28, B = 23.06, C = 21.79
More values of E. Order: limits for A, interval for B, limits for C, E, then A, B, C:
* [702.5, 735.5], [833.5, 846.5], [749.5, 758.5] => 0.0187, 26.62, 21.66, 21.79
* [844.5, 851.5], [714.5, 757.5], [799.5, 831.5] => 0.0256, 22.57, 26.62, 23.06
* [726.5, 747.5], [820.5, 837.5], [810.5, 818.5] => 0.0192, 26.62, 23.06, 22.56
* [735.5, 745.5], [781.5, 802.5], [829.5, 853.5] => 0.0206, 26.13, 24.25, 22.57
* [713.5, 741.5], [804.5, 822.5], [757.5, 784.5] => 0.0195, 26.62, 23.06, 22.2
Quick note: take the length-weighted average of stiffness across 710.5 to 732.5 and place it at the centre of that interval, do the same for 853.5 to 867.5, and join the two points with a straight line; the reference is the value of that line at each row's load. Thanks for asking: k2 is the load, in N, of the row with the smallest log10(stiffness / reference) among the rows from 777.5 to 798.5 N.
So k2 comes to 798.0 N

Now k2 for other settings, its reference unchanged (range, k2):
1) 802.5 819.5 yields 803.0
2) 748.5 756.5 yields 755.0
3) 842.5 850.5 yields 849.0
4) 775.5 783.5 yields 776.0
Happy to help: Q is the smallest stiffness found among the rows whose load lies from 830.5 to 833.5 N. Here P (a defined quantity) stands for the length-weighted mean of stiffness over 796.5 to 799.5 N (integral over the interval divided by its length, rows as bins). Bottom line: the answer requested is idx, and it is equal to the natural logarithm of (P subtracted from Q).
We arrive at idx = 0.9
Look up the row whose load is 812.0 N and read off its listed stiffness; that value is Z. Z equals 19.73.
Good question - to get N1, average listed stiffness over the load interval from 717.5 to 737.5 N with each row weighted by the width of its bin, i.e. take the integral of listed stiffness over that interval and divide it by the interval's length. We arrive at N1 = 25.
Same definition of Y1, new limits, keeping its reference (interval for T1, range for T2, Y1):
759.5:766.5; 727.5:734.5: -12.1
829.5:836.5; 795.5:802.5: -2.5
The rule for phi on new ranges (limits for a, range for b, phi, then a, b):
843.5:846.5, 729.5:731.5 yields 0.8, 63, 51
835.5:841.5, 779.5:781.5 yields 0.4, 122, 43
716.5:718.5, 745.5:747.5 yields 1.1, 46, 48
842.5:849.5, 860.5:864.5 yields 0.6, 147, 85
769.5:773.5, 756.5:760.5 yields 1.1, 55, 59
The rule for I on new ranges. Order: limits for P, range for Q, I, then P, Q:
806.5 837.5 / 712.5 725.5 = 0.92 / 1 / 0.9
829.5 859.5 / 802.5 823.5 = 0.24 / 1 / 0.2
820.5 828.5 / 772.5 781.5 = 0.11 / 1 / 0.1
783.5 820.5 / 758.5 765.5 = 0.00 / 4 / 0.0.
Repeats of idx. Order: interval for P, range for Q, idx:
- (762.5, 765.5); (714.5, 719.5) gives 2.3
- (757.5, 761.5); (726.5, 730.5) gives 2.3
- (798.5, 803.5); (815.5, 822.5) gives 2.1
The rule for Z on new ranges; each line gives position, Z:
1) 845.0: 21.66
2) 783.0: 21.09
